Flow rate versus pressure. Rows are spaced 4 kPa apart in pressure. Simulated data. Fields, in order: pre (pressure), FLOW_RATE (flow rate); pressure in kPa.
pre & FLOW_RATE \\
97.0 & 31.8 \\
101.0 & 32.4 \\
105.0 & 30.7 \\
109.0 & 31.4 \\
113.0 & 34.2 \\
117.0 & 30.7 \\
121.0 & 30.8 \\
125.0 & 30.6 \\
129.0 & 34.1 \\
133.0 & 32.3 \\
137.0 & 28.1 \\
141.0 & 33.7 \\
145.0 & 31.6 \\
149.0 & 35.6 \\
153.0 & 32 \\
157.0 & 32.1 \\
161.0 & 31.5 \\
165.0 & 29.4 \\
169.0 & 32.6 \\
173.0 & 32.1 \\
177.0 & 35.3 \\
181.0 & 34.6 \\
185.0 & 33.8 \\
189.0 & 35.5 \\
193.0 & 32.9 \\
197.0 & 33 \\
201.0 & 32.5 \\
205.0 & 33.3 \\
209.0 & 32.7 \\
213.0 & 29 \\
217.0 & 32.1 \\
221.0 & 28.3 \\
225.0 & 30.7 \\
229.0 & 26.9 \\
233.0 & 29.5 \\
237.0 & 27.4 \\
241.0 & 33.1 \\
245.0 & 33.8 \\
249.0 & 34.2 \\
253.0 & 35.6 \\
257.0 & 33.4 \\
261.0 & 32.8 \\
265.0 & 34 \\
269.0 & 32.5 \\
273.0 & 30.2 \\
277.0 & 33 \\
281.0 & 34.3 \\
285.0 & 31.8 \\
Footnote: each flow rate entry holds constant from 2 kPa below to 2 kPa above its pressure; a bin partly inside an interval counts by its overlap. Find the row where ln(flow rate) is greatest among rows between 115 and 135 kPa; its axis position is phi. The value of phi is 129.0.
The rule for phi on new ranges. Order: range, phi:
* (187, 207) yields 189.0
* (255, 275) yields 265.0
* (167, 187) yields 177.0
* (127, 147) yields 129.0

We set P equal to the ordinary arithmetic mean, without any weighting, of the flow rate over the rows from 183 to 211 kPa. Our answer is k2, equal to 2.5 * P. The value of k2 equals 83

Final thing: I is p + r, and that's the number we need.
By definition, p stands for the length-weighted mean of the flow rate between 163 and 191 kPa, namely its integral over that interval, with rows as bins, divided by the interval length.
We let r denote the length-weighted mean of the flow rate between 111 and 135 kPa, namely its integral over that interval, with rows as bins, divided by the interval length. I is 65.4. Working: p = 33.3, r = 32.1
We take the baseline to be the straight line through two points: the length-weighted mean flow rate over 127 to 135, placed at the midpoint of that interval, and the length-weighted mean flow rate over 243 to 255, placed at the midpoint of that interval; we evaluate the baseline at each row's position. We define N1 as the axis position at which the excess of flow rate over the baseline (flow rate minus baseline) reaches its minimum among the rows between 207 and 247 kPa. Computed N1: 229.0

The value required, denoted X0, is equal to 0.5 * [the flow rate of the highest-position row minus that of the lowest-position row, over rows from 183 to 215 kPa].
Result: -2.4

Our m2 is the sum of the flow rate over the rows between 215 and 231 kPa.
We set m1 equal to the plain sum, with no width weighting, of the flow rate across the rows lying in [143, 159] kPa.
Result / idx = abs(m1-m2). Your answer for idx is 13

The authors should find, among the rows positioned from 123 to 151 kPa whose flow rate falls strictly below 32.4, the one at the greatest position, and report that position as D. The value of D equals 145.0 kPa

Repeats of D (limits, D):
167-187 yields 173.0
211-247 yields 237.0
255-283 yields 273.0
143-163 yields 161.0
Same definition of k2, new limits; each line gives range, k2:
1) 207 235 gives 75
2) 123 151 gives 81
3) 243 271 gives 84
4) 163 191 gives 83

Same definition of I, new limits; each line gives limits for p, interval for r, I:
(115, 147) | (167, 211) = 65.0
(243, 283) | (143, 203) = 66.3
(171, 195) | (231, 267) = 66.7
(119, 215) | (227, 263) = 64.3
